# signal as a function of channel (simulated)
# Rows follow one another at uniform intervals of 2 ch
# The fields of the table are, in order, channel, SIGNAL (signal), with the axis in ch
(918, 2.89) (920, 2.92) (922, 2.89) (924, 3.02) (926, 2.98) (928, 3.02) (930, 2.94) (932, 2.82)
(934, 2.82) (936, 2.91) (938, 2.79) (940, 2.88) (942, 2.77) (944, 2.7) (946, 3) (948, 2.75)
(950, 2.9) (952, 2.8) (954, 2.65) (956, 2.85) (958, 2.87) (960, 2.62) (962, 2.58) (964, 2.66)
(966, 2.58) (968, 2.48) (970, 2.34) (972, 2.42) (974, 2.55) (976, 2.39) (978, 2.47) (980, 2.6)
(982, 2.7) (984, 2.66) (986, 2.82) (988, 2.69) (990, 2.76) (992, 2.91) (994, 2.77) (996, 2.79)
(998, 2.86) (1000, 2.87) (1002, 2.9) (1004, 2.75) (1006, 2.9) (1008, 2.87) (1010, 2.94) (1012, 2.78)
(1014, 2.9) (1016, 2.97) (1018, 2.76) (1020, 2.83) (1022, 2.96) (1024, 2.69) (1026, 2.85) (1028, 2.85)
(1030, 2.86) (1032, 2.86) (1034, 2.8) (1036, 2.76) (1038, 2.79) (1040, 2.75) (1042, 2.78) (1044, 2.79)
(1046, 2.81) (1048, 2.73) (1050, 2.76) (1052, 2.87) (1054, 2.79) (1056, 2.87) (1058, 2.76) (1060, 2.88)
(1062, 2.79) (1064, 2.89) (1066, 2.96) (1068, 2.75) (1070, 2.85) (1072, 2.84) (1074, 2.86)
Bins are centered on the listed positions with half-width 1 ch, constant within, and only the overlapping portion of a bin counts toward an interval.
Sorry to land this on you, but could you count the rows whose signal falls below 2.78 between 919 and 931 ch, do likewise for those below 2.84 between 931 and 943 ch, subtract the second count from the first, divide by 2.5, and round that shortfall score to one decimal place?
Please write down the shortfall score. -1.6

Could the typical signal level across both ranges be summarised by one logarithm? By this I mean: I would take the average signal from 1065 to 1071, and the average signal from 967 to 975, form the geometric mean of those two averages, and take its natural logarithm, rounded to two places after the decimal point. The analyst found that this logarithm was 0.97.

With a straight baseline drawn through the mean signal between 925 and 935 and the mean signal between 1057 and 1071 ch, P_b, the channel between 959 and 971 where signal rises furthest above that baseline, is 964 ch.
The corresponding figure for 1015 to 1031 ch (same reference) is 1016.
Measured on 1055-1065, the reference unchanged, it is 1064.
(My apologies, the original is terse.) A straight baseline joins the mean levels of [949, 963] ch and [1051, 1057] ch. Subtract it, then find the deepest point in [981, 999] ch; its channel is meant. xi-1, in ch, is 984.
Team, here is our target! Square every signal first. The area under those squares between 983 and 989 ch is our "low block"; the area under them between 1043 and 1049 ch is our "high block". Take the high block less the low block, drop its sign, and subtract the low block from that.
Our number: -42.8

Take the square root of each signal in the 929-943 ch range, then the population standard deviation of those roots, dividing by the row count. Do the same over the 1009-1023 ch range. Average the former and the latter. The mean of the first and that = 0.021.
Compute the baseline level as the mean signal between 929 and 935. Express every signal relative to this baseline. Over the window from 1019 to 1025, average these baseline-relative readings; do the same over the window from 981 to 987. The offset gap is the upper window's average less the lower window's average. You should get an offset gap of 0.10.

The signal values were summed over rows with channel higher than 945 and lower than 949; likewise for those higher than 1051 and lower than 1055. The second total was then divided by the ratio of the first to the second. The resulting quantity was 5.6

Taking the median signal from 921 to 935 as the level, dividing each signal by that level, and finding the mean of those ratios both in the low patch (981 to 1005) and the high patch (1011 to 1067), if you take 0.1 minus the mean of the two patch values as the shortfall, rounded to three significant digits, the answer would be -0.855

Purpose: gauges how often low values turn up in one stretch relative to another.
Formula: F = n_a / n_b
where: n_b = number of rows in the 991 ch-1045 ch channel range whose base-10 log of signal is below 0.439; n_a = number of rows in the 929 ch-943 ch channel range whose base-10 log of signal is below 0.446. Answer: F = 2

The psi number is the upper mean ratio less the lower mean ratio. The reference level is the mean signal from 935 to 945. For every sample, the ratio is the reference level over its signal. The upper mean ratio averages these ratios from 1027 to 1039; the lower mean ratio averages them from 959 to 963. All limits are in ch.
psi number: -0.084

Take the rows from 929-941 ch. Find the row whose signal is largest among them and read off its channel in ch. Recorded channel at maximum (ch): 930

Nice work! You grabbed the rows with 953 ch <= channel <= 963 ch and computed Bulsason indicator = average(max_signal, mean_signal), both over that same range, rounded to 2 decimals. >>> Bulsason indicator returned 2.79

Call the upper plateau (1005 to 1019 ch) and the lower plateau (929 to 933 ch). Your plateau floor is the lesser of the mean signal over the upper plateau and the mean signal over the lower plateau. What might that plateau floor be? 2.87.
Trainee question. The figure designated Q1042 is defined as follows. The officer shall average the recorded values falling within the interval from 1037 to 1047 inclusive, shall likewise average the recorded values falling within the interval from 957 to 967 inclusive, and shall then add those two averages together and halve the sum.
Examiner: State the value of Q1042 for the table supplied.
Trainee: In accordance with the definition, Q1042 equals 2.72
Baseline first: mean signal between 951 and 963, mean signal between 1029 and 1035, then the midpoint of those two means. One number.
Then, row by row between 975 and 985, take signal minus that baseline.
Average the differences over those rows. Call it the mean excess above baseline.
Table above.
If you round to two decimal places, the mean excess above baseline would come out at -0.22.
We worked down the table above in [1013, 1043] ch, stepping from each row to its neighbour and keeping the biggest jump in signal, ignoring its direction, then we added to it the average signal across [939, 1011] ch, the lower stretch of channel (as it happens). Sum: 2.99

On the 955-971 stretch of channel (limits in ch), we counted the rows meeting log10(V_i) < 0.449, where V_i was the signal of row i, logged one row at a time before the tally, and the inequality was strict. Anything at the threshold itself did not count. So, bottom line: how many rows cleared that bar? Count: 6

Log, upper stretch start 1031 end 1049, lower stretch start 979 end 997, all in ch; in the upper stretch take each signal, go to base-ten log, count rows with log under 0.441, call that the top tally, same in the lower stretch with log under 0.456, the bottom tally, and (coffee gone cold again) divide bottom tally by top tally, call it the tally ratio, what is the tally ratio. 2.67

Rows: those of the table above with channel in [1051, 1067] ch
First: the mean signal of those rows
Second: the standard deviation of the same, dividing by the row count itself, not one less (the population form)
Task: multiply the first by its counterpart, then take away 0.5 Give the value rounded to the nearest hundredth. -0.32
